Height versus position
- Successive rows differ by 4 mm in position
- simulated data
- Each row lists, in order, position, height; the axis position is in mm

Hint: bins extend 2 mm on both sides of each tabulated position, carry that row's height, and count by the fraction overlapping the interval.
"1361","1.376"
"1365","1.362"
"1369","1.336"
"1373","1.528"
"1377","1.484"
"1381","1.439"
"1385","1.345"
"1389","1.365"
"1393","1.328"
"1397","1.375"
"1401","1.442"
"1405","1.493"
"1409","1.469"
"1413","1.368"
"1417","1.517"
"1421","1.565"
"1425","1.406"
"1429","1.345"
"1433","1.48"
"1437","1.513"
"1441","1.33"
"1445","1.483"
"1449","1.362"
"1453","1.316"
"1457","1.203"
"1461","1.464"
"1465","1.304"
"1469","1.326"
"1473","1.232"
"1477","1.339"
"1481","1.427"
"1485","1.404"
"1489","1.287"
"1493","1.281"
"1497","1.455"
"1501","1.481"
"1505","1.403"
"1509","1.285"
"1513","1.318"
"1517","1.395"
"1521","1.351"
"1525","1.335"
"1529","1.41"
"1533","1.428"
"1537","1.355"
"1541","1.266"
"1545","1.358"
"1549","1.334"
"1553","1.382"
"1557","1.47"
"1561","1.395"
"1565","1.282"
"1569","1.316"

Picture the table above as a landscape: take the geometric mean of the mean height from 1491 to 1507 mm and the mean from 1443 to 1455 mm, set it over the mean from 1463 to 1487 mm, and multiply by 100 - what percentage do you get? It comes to 104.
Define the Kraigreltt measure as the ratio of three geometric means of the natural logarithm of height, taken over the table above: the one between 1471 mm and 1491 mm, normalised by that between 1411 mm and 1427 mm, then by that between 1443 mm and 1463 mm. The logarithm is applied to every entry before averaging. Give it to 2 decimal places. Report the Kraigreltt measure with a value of 2.54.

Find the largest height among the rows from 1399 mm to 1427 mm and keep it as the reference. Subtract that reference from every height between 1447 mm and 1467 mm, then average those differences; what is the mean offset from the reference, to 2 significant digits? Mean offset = -0.24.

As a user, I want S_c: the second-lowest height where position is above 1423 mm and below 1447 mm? 1.345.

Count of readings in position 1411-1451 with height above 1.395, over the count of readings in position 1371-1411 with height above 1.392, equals 1.0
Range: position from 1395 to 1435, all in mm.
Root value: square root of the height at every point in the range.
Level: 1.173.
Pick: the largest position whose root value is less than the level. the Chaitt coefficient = 1429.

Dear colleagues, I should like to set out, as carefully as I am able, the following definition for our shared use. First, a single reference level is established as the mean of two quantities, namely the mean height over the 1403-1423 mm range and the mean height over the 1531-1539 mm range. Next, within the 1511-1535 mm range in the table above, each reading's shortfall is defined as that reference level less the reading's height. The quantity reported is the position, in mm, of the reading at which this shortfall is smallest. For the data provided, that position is 1533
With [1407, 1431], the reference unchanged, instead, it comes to 1421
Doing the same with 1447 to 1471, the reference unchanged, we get 1461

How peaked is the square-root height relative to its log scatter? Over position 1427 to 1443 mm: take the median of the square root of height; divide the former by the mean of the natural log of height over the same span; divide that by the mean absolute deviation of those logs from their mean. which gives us 61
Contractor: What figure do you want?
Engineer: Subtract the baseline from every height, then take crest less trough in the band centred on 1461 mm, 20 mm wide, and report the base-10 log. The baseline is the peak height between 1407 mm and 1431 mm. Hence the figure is -0.58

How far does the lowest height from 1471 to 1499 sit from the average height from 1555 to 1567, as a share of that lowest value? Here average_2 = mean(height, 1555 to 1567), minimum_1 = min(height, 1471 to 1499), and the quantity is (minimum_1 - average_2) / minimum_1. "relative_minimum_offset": -0.122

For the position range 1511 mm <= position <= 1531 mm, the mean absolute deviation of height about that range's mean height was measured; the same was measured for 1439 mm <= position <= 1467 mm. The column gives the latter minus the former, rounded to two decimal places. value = 0.04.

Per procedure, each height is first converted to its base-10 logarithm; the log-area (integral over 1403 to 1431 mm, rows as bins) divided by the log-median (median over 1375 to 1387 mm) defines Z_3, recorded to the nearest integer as 29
